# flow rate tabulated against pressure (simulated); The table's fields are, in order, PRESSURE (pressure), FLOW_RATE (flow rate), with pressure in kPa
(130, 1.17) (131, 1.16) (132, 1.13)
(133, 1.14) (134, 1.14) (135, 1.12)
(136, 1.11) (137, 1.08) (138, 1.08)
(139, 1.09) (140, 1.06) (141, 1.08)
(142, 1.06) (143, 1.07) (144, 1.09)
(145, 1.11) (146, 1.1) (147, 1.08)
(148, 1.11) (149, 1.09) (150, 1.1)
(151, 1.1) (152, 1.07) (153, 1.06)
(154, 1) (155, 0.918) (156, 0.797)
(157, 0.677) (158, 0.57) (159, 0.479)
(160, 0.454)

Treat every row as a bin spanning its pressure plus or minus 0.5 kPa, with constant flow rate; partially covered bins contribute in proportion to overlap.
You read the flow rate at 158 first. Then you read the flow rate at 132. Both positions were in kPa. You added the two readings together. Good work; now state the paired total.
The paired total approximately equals 1.70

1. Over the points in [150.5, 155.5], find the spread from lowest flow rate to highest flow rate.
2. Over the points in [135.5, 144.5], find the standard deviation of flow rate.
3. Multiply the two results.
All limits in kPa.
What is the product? 0.003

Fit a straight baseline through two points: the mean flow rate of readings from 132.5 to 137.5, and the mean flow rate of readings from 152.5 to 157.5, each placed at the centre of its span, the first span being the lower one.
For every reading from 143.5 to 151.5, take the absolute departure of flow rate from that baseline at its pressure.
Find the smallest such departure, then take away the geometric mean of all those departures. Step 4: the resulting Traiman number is -0.044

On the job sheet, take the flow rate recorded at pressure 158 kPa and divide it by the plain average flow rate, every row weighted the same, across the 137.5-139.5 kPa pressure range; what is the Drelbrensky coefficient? 0.53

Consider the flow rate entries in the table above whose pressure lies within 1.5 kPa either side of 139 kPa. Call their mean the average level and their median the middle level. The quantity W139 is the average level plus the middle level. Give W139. 2.16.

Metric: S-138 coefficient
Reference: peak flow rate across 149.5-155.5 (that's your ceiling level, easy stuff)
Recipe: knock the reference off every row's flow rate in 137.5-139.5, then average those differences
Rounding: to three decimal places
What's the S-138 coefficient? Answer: -0.015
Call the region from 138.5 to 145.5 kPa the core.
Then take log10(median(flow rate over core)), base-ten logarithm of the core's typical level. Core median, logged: 0.033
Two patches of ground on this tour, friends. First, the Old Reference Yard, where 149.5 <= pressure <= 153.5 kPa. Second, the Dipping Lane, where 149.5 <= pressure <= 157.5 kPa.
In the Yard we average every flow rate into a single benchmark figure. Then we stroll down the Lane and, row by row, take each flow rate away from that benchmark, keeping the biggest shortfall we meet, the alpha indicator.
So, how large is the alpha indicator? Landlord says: 0.41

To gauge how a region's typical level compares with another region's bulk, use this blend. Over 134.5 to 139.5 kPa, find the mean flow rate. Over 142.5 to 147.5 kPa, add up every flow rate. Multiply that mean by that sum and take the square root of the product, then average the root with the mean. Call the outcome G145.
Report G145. 1.77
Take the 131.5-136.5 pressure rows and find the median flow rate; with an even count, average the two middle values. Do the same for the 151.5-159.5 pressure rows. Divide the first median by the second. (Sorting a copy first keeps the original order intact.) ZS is 1.32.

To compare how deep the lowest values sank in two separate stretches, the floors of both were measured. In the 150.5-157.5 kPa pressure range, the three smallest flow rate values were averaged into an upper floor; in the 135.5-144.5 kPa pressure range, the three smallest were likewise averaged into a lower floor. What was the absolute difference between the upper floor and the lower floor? 0.27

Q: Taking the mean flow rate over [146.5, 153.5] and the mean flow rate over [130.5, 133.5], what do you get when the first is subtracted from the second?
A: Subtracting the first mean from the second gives 0.1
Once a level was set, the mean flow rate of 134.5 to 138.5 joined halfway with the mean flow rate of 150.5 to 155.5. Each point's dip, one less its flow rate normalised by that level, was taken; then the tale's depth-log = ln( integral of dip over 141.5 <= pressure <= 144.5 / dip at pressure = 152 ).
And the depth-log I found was 1.5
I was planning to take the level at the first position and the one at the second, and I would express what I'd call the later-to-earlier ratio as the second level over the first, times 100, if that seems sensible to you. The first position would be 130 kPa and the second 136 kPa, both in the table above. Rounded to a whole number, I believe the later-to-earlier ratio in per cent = 95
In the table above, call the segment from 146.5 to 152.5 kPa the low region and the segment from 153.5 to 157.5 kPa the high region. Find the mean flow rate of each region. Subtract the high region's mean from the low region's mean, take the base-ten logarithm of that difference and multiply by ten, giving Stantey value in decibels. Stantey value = -6.1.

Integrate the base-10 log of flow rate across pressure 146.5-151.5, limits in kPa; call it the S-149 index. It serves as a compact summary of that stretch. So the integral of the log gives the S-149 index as 0.199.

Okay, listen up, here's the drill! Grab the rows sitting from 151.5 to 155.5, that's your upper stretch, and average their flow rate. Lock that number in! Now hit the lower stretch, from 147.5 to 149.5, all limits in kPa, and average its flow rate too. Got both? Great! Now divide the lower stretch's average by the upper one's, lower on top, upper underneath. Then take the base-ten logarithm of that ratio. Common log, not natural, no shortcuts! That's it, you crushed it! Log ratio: 0.0362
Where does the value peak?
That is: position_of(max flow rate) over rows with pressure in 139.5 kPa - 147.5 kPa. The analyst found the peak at 145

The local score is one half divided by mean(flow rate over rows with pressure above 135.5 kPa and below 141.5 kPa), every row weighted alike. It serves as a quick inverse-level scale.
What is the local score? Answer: 0.462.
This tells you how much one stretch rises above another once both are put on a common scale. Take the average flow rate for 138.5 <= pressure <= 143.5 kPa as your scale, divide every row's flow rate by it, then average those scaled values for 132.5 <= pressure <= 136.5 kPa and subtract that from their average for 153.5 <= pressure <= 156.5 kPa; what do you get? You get -0.21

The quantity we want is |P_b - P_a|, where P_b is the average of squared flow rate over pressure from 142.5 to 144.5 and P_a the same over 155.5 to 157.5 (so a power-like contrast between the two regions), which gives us 0.62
